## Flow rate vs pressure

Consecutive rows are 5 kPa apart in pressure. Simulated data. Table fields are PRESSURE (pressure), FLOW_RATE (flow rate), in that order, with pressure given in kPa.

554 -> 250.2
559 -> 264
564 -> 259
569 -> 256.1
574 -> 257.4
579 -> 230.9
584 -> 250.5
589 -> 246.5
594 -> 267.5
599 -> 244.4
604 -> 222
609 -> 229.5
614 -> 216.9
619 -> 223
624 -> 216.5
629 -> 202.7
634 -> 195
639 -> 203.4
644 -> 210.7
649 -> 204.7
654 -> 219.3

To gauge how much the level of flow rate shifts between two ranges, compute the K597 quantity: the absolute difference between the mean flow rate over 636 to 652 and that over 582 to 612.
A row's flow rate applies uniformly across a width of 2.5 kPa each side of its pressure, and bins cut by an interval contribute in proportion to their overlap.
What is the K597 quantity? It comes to 37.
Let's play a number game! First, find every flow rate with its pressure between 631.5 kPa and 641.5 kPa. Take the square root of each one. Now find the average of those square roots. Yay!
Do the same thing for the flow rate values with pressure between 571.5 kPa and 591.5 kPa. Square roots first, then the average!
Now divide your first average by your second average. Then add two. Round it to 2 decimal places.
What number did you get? 2.90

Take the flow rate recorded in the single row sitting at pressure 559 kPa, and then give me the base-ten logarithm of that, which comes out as 2.42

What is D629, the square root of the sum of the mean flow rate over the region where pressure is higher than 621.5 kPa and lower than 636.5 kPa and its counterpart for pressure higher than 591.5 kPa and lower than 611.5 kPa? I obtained 21.1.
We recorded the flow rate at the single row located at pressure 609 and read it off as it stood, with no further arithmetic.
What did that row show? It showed 229.5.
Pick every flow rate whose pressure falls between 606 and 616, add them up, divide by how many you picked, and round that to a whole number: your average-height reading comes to 223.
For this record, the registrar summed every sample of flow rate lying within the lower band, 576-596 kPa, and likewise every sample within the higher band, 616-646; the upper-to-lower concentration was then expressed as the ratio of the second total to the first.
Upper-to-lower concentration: 1.3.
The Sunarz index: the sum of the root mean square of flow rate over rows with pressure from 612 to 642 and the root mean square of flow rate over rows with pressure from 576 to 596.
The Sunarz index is 459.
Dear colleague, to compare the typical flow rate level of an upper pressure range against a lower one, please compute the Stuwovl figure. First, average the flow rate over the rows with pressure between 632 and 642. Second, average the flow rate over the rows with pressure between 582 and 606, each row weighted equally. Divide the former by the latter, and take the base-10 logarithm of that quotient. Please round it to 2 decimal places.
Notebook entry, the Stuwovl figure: -0.09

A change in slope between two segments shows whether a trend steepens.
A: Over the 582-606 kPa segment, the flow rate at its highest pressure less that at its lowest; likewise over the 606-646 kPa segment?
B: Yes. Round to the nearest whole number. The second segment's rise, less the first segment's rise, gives 10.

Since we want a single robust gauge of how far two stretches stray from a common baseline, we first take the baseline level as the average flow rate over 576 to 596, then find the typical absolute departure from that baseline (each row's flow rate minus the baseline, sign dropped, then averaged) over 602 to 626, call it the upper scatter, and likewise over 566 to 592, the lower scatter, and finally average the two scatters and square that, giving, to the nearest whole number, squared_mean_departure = 303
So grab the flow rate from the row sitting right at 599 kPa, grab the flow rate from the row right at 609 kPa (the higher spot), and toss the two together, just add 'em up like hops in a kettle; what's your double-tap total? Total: 474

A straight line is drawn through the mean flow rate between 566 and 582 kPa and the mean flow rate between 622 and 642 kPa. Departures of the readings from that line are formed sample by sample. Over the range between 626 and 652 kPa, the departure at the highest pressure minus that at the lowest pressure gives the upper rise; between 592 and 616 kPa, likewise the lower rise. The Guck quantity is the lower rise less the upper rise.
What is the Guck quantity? -53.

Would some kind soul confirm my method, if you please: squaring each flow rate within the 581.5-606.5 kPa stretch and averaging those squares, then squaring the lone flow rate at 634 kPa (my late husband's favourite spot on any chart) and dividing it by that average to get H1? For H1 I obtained 0.63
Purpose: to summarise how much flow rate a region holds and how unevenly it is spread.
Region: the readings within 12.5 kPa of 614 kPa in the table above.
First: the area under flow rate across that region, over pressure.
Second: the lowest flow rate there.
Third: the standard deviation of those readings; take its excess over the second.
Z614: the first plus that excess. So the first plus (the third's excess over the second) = 5328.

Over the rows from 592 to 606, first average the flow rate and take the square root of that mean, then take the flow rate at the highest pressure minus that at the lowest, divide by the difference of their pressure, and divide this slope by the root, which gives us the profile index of -0.29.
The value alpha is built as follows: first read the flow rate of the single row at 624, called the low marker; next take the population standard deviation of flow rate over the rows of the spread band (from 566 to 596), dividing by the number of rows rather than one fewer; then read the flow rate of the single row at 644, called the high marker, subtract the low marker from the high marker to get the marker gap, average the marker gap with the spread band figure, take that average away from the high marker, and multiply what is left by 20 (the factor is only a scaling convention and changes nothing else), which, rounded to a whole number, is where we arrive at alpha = 4159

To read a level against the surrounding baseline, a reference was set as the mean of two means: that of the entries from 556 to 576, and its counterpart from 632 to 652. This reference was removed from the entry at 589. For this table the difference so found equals 15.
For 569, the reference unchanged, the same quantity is 25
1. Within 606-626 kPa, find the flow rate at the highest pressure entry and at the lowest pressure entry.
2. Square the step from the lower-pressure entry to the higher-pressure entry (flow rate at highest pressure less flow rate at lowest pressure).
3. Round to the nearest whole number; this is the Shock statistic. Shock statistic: 169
